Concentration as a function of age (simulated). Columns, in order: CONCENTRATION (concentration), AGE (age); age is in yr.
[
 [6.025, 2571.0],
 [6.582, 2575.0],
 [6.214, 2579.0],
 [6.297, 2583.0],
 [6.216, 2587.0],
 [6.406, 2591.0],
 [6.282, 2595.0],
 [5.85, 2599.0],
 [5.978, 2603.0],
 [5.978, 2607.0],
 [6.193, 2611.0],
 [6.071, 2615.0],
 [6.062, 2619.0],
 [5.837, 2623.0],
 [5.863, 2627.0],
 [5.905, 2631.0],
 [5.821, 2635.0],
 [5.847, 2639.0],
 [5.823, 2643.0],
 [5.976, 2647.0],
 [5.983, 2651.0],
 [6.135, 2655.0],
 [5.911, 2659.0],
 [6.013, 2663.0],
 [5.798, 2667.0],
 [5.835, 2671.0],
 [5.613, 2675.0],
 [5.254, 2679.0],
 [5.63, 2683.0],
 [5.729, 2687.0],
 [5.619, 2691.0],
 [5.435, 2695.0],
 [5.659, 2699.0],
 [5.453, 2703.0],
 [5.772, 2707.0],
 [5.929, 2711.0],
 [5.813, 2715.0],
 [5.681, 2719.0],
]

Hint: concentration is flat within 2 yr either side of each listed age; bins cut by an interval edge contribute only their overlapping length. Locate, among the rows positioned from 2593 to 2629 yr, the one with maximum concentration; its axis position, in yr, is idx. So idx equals 2595.0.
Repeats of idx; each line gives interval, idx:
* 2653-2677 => 2655.0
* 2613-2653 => 2615.0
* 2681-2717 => 2711.0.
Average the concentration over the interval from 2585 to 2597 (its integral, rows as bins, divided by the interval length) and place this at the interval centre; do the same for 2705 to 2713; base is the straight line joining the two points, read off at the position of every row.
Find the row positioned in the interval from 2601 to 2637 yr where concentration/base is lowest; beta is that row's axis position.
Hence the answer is 2623.0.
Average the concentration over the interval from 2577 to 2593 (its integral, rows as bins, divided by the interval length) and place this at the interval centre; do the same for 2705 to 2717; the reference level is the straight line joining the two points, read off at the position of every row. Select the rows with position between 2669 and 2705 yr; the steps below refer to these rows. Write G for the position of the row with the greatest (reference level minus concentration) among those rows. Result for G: 2679.0 yr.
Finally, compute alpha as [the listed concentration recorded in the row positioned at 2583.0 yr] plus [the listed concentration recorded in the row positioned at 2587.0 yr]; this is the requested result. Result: 12.51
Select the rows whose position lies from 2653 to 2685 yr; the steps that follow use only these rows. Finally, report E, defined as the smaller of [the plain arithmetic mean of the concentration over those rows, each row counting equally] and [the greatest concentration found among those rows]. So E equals 5.77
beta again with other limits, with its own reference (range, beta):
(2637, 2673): 2643.0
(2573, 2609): 2599.0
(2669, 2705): 2679.0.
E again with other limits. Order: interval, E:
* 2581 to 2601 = 6.21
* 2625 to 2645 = 5.85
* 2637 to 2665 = 5.96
